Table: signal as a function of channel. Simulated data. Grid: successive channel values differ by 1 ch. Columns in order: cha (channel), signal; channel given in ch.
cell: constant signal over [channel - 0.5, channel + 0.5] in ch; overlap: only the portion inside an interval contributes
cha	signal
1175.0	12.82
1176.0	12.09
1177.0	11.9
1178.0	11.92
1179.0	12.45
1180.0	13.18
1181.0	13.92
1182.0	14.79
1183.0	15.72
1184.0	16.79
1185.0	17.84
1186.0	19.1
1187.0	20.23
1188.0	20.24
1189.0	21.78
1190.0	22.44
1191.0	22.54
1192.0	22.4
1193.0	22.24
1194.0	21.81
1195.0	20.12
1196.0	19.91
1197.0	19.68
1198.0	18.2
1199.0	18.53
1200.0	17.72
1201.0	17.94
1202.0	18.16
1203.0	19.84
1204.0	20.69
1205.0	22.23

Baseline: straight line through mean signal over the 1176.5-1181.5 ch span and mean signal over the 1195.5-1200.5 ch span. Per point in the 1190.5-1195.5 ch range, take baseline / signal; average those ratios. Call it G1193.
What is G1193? 0.79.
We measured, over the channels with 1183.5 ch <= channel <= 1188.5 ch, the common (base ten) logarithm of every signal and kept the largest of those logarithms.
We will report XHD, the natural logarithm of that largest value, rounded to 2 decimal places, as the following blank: 0.27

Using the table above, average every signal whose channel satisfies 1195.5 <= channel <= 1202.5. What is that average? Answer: 19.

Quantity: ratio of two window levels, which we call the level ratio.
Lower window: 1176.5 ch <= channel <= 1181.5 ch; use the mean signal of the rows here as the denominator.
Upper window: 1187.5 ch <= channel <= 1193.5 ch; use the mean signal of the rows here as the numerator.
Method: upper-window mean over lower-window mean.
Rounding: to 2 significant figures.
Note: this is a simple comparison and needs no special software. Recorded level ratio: 1.7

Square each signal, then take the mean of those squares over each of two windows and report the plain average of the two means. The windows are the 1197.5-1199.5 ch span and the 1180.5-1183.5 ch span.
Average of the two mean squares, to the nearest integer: 279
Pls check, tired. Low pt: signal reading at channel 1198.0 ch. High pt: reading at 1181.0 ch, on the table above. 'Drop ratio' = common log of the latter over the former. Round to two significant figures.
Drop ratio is -0.12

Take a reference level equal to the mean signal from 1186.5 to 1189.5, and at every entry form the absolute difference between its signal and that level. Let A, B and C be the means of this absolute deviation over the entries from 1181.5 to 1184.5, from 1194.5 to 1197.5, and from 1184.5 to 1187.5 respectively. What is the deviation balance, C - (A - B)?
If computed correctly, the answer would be -2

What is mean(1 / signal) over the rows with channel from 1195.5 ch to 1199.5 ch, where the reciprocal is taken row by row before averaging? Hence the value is 0.052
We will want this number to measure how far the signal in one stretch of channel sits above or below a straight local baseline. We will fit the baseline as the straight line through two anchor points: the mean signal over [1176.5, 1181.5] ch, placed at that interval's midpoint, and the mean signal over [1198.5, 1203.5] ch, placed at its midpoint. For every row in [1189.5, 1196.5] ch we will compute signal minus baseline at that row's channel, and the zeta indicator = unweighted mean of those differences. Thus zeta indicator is 5.3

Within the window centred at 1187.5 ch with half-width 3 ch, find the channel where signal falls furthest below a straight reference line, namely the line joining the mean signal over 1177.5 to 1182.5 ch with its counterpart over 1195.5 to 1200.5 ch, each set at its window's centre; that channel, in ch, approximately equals 1185.0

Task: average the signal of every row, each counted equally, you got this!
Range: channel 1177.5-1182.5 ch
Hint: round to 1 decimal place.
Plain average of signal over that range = 13.3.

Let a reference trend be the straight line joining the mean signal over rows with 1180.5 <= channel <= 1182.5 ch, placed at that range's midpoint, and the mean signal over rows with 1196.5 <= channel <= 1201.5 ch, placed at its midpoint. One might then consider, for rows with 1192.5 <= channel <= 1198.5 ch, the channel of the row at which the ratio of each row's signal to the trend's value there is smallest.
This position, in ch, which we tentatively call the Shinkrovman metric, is 1198.0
